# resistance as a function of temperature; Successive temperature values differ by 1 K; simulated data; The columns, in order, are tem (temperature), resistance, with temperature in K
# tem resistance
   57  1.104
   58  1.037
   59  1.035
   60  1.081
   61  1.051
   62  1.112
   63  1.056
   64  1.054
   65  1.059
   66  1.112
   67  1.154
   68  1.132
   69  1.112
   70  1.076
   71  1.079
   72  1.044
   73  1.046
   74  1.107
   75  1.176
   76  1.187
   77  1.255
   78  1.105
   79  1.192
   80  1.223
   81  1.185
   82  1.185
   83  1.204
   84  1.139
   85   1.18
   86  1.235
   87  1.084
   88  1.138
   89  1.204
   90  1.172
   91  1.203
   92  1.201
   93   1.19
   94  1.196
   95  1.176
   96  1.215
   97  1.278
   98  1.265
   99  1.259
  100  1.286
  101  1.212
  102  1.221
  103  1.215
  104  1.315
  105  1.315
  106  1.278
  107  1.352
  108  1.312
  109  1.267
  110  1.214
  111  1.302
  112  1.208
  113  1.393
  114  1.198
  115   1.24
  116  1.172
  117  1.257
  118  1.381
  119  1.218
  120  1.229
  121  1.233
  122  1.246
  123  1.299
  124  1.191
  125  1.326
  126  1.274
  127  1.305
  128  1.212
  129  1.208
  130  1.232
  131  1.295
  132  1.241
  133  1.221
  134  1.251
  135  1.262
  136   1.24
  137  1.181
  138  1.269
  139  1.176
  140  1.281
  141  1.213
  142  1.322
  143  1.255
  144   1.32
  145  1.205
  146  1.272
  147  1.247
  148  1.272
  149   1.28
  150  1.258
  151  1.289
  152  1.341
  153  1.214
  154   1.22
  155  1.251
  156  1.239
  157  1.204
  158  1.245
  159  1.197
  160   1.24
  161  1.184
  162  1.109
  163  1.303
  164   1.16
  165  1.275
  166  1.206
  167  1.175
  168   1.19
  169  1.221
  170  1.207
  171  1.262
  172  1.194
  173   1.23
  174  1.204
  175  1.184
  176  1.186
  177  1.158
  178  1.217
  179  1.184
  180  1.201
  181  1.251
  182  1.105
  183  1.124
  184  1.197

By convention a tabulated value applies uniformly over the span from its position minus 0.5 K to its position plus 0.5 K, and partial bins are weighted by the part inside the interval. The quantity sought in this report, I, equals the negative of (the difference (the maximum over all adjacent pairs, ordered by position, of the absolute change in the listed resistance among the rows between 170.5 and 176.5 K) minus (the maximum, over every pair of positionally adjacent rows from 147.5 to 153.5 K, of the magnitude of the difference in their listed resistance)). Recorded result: 0.06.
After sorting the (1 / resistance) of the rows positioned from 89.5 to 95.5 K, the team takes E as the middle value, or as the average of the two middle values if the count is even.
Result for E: 0.84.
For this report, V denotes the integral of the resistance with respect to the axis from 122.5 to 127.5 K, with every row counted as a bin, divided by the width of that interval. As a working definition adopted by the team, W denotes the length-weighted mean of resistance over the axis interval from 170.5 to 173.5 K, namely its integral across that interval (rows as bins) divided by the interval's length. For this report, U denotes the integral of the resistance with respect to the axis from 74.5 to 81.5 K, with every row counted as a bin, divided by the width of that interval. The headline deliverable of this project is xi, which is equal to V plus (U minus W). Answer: 1.24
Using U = 1.19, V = 1.28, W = 1.23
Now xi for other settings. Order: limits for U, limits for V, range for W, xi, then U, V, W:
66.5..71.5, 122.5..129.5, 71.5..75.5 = 1.28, 1.11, 1.26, 1.09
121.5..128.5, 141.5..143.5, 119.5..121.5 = 1.32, 1.26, 1.29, 1.23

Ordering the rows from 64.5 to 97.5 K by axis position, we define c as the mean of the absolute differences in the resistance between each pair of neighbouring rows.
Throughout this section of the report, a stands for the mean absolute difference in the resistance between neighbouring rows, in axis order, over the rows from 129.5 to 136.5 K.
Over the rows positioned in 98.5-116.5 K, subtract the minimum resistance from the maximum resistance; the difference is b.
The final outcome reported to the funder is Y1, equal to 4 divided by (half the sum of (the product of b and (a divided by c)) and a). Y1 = 39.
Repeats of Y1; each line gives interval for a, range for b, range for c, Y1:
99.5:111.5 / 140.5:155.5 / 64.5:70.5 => 34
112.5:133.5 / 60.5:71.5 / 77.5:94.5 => 35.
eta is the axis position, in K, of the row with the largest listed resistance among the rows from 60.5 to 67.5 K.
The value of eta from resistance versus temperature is 67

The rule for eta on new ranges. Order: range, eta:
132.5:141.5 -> 140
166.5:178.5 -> 171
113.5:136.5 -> 118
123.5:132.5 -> 125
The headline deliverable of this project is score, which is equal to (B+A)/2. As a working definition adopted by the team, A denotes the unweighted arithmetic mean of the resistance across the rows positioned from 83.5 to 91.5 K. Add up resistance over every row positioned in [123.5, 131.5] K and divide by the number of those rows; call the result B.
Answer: 1.21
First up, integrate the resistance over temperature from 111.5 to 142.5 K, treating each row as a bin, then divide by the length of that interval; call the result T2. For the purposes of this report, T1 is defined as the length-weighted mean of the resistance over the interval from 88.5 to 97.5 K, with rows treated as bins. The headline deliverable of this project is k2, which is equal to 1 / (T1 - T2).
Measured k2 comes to -21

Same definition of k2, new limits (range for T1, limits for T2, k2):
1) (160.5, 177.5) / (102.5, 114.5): -13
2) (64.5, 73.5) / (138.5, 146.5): -6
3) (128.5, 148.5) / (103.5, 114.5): -26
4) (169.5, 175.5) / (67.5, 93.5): 17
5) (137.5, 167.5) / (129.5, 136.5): -123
